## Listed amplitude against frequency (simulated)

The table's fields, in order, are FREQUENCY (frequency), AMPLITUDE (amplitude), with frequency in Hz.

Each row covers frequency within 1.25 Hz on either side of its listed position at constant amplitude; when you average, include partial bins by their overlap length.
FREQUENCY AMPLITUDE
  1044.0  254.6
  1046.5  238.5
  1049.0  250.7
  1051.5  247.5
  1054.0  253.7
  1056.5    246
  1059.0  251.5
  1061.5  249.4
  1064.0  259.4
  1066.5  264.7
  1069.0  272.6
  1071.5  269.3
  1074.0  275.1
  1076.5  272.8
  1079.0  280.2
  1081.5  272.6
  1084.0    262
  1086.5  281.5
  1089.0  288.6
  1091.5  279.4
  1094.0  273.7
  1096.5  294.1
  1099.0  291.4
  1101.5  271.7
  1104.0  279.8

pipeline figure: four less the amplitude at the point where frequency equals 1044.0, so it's -251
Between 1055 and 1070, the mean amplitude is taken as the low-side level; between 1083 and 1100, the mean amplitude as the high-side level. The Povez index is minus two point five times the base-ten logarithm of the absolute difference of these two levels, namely -3.5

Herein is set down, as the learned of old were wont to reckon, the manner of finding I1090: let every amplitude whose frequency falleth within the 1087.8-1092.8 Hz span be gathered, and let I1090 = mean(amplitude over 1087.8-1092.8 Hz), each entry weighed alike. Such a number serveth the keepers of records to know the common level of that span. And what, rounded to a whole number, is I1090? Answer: 284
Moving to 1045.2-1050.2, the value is 245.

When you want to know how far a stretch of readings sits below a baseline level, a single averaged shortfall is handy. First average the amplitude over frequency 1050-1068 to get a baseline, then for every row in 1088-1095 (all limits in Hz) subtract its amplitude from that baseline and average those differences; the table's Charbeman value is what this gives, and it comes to -27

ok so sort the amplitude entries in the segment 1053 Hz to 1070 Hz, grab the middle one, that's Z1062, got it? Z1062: 254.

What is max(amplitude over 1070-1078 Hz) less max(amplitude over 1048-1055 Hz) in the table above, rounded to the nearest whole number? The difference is 21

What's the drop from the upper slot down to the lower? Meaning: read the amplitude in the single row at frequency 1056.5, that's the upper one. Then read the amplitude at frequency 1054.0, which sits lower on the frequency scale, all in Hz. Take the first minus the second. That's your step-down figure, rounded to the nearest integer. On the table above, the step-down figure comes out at -8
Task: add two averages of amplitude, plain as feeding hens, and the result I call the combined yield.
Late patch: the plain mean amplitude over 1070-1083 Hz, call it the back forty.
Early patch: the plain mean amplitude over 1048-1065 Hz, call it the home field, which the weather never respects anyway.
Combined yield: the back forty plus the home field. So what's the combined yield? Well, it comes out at 525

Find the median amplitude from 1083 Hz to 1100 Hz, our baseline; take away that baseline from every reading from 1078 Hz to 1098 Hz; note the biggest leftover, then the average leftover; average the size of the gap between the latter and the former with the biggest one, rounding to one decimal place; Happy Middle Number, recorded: 13.8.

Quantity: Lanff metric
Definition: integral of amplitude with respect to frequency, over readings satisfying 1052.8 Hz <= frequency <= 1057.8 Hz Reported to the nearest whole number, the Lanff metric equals 1249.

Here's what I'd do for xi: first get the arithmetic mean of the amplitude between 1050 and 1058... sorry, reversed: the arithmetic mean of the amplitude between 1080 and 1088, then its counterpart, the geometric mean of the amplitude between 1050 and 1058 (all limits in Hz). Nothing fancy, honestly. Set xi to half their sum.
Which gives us 261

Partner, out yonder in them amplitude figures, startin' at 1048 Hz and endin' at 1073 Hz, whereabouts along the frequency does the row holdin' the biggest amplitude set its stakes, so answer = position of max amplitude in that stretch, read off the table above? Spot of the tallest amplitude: 1069.0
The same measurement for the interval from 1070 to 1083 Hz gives 1079.0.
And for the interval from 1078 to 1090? 1089.0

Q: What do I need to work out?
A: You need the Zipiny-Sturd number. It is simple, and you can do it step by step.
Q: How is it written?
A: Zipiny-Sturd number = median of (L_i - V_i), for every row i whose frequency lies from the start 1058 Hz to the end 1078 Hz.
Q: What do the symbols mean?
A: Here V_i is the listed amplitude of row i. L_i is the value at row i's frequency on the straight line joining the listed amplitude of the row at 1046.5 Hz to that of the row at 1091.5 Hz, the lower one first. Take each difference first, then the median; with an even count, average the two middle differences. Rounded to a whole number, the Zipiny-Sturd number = -8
